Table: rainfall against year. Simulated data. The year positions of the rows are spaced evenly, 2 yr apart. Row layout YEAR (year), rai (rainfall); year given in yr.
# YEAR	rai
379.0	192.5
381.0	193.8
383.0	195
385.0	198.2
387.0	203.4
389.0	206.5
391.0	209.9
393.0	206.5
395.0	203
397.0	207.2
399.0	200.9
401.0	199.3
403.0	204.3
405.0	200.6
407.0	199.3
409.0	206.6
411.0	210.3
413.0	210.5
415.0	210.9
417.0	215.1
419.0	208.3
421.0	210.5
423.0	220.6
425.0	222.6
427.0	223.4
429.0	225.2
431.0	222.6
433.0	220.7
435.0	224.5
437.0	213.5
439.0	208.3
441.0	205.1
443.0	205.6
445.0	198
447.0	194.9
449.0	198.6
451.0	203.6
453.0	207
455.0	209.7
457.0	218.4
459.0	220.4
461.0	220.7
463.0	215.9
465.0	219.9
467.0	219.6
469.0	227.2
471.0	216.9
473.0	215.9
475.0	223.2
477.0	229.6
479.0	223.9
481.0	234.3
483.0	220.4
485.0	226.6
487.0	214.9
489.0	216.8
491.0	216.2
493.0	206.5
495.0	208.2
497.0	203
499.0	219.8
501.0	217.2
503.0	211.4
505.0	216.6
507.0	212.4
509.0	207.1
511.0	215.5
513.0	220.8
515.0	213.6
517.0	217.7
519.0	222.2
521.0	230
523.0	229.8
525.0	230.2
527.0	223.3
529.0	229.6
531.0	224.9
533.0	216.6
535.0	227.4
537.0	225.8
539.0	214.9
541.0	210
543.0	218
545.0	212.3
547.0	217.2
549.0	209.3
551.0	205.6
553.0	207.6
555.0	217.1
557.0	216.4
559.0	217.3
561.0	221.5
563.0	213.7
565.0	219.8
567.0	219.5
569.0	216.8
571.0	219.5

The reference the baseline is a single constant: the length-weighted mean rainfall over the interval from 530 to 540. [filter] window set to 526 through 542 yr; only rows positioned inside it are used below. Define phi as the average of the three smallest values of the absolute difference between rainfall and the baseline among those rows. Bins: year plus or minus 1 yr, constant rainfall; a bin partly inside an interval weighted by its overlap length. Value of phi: 2.7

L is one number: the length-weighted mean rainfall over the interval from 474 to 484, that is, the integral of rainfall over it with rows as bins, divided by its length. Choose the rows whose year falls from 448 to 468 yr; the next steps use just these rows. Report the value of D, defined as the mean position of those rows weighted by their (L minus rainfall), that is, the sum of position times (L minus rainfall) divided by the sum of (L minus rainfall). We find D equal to 455.0 yr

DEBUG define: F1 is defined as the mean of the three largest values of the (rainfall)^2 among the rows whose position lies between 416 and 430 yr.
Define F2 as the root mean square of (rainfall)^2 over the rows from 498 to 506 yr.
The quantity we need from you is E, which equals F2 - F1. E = -3266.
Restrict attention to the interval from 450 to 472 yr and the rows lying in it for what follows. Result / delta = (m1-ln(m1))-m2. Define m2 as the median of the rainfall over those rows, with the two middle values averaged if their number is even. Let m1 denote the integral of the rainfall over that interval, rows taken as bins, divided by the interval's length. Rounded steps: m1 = 216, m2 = 218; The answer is -7.5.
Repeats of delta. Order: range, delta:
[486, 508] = -7.3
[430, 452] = -2.3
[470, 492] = -4.1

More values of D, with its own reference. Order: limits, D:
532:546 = 540.6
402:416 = 408.3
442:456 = 448.5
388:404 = 396.5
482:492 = 488.0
